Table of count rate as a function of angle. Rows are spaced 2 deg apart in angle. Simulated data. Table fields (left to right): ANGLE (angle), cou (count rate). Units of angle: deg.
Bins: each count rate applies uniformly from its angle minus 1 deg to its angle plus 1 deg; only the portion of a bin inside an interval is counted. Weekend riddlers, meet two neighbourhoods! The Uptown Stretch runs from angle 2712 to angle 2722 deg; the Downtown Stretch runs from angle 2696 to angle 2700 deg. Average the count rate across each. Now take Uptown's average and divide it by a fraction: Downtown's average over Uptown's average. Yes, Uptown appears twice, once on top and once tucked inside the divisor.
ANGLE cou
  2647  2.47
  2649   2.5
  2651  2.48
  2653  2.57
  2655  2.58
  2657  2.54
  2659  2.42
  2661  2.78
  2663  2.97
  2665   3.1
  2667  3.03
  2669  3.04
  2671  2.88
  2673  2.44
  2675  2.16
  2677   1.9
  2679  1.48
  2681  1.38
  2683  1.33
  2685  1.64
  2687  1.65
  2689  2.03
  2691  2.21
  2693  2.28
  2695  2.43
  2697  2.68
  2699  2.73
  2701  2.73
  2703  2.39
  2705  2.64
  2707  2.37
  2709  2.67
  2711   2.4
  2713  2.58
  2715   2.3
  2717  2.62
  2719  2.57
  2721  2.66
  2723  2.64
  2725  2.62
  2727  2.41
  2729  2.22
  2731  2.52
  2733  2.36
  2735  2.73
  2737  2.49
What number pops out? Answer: 2.40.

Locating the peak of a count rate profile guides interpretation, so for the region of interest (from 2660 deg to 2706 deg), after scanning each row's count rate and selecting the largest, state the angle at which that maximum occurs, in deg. 2665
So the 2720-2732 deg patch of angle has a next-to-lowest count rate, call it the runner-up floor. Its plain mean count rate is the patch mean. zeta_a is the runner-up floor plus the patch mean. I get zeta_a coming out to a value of 4.92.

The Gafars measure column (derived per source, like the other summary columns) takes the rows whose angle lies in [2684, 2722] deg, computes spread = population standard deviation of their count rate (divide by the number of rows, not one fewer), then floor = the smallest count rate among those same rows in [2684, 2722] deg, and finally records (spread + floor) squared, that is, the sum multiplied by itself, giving 3.8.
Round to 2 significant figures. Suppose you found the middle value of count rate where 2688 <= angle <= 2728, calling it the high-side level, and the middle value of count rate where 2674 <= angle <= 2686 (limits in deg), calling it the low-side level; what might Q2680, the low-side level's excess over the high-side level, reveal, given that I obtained -1.0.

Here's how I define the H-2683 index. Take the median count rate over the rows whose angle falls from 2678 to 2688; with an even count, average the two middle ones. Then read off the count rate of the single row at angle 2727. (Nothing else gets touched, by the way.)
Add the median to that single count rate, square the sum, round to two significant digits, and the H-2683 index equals 15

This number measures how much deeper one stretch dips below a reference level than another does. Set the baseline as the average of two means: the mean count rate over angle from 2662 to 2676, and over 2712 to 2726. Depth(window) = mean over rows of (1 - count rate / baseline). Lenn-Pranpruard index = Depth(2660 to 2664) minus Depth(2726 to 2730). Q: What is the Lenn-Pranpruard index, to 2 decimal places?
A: -0.21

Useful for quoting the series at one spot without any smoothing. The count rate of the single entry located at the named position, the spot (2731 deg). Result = 2.52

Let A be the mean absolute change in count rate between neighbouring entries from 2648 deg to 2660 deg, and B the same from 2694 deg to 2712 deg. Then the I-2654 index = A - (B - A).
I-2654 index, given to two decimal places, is -0.10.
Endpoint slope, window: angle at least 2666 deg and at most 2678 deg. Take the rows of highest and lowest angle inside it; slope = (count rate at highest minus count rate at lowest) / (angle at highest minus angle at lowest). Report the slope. -0.11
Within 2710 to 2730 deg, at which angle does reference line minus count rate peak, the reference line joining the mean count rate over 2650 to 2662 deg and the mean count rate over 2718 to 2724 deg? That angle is 2729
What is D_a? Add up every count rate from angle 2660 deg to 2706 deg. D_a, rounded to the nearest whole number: 54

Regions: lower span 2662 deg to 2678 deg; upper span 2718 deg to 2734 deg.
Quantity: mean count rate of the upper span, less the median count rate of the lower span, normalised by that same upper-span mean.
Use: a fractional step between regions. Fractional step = -0.17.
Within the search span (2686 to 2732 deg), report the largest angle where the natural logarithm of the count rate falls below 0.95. 2731 deg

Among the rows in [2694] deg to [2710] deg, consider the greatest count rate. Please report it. 2.73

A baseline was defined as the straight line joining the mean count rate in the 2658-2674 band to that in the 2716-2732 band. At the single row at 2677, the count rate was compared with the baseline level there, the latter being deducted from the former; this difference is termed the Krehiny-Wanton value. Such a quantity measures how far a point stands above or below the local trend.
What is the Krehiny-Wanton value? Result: -0.88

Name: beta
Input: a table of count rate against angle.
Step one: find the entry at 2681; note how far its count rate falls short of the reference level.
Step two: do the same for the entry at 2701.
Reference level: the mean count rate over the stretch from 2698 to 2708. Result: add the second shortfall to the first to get 1.0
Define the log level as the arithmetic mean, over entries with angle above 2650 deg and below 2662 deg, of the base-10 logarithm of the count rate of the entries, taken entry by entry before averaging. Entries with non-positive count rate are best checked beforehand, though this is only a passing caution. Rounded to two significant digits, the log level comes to 0.41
